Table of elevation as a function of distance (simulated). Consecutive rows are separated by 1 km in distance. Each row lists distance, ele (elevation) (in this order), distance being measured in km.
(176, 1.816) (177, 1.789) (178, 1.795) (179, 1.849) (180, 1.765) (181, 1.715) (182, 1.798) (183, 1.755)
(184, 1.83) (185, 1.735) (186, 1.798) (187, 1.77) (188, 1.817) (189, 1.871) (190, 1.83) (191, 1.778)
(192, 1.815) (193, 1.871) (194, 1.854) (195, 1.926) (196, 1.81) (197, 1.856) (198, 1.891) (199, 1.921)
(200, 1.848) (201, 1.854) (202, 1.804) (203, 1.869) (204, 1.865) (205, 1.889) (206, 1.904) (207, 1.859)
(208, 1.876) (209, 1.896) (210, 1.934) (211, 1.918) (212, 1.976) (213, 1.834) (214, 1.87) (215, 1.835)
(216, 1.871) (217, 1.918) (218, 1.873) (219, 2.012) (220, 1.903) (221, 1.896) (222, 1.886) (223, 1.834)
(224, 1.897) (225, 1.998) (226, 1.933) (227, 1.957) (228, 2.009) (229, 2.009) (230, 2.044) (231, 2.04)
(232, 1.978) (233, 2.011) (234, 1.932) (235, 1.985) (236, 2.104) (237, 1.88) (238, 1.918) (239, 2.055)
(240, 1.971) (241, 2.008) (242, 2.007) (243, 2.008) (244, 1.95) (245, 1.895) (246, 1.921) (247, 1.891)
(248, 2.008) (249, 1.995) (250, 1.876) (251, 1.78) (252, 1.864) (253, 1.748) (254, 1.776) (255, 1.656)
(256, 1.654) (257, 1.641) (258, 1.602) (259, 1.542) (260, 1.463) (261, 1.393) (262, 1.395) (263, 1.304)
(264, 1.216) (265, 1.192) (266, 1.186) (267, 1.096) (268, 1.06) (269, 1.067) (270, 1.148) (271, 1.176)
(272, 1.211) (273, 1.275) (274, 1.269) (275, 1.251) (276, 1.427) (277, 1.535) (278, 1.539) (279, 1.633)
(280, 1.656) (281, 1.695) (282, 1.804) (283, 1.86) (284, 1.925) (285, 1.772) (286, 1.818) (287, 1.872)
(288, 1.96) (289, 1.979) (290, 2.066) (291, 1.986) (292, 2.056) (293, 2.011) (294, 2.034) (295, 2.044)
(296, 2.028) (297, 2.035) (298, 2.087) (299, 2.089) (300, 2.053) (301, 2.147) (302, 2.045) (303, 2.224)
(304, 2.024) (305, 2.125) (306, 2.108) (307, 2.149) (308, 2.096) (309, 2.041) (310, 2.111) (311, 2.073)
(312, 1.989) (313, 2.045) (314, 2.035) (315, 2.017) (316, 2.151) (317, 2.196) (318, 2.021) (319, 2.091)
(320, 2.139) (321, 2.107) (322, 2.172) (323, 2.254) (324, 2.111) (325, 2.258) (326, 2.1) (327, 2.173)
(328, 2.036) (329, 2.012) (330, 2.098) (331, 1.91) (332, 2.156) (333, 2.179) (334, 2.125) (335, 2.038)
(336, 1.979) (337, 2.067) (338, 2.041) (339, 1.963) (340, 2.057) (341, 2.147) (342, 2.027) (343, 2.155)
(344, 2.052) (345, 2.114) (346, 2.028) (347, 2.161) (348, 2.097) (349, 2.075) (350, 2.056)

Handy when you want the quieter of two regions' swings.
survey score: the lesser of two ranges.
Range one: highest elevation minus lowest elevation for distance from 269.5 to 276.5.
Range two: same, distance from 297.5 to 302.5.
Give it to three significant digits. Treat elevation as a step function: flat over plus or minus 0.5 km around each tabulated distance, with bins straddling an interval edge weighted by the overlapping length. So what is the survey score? 0.102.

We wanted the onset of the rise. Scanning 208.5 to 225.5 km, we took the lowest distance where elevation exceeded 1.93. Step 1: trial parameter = 210 km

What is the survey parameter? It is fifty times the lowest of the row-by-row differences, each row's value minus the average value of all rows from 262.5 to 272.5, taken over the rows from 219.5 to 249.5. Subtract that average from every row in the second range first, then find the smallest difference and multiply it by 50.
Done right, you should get 33.4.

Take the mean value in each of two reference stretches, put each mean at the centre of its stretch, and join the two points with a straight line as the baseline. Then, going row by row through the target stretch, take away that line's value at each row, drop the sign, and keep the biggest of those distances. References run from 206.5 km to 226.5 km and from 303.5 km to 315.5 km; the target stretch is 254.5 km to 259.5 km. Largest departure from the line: 0.44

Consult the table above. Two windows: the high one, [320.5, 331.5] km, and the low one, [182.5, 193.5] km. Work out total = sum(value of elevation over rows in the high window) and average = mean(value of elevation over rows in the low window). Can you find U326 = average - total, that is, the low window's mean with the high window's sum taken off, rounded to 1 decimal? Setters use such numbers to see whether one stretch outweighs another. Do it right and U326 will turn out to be -21.4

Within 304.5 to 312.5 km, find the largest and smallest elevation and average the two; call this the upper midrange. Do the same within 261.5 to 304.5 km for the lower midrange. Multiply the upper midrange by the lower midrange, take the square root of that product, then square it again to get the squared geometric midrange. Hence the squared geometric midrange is 3.4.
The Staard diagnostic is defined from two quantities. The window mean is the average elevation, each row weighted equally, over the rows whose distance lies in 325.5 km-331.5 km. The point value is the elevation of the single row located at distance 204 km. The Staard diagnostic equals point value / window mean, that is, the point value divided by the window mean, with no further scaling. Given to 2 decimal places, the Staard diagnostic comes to 0.91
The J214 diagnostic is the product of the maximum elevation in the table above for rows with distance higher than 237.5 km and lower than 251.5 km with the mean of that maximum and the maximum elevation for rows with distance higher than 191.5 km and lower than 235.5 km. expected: 4.2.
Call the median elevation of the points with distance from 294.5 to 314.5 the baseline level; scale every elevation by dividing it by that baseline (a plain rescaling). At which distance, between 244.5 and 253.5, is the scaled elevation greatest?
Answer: 248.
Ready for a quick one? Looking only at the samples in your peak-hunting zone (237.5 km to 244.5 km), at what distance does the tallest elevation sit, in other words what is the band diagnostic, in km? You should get 239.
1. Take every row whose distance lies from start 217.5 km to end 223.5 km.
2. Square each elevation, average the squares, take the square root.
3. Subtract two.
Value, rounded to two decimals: -0.10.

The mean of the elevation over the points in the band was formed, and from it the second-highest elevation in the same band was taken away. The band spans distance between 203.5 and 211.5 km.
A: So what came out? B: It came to -0.025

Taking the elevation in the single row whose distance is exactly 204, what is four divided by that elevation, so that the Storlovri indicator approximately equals 2.14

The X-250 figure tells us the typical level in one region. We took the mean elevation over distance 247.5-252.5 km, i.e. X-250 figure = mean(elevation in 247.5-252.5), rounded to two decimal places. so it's 1.90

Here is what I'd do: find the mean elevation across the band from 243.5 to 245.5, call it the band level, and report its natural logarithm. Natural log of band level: 0.654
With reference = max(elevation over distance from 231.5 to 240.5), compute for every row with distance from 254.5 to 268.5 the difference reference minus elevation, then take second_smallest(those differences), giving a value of 0.45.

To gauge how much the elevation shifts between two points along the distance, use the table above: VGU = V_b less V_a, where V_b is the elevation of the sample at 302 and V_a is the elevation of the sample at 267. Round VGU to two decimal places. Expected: 0.95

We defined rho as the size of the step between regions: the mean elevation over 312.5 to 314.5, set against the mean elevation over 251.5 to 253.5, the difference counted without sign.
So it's 0.23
